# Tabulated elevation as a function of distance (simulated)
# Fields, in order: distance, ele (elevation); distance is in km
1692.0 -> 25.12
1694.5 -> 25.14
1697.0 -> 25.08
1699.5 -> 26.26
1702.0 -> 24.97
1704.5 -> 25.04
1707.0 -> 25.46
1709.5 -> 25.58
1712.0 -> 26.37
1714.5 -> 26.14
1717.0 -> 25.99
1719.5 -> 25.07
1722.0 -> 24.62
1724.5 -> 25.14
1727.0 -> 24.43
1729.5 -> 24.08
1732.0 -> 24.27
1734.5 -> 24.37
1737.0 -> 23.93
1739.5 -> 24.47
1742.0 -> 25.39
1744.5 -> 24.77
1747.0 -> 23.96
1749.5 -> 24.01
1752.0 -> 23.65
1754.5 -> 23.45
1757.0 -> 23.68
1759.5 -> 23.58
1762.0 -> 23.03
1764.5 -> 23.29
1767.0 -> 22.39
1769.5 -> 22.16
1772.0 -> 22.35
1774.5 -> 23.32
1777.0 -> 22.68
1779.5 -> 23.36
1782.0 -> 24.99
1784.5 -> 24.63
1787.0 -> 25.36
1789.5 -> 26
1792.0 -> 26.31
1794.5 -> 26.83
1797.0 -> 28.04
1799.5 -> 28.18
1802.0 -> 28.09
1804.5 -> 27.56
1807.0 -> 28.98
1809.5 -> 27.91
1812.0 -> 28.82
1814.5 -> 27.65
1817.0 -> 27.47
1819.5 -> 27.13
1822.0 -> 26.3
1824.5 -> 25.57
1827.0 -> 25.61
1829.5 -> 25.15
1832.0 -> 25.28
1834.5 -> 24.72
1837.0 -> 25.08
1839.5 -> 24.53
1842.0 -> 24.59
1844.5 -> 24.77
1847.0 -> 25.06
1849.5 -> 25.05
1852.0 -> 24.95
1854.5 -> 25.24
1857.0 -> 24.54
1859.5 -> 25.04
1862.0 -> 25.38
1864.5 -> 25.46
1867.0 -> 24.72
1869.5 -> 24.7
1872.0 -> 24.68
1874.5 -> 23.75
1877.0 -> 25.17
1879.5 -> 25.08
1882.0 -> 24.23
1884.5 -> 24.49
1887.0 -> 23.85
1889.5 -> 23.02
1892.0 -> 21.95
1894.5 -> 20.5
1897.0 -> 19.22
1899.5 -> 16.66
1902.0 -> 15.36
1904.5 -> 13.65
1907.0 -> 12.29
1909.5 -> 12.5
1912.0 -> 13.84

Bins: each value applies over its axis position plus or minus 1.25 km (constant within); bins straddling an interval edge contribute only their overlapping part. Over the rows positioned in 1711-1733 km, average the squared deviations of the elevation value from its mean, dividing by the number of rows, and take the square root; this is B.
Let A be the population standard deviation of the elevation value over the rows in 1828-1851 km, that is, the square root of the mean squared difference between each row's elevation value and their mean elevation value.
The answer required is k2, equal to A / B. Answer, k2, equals 0.31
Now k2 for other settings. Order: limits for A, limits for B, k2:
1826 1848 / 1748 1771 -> 0.57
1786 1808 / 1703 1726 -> 2.06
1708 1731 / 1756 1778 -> 1.42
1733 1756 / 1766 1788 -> 0.49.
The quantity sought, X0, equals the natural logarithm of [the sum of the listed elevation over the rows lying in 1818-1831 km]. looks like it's 4.87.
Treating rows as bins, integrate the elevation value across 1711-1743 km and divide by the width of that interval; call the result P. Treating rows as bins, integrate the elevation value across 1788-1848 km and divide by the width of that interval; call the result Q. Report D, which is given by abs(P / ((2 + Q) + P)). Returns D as 0.47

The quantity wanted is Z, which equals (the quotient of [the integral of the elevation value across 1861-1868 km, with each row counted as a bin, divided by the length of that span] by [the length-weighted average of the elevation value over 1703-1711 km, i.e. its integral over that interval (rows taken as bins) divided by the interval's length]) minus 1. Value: -0.01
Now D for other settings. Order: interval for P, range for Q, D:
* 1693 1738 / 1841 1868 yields 0.48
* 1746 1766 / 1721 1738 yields 0.47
